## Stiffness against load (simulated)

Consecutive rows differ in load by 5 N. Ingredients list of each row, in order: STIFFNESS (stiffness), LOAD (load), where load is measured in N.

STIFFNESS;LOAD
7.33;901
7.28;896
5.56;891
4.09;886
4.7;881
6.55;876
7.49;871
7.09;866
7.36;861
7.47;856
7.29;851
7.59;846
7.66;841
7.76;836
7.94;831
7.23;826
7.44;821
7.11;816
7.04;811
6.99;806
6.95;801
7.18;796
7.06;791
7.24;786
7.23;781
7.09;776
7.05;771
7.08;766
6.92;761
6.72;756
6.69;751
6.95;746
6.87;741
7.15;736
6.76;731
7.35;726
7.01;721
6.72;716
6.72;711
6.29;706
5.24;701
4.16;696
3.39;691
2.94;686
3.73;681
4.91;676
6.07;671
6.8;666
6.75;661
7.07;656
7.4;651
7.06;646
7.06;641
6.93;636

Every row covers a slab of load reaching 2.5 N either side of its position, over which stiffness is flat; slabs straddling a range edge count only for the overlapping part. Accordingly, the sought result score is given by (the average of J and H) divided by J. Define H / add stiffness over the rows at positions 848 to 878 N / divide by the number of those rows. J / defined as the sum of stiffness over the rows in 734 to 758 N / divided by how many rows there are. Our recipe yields 1.02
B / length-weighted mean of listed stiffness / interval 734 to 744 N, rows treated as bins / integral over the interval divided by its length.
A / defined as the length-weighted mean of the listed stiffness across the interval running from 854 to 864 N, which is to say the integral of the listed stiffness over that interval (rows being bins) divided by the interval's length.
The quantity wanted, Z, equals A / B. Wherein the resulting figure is 1.06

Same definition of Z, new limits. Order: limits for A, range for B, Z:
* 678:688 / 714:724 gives 0.50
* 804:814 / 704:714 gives 1.08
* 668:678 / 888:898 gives 0.89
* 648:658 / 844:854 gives 0.97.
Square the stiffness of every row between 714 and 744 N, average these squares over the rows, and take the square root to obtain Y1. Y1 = 6.98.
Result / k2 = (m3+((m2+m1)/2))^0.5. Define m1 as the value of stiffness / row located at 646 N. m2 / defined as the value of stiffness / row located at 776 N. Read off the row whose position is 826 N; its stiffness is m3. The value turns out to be 3.78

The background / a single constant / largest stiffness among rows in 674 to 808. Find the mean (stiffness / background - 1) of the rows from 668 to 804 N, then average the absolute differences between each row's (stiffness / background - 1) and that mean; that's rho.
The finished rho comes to 0.14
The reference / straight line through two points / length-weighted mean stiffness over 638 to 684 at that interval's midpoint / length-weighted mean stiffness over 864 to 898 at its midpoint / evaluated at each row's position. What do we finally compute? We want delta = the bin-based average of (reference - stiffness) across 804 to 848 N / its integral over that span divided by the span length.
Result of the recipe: -1.3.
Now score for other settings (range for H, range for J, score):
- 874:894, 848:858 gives 0.85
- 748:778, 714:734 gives 1.00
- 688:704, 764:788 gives 0.80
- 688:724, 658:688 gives 1.04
